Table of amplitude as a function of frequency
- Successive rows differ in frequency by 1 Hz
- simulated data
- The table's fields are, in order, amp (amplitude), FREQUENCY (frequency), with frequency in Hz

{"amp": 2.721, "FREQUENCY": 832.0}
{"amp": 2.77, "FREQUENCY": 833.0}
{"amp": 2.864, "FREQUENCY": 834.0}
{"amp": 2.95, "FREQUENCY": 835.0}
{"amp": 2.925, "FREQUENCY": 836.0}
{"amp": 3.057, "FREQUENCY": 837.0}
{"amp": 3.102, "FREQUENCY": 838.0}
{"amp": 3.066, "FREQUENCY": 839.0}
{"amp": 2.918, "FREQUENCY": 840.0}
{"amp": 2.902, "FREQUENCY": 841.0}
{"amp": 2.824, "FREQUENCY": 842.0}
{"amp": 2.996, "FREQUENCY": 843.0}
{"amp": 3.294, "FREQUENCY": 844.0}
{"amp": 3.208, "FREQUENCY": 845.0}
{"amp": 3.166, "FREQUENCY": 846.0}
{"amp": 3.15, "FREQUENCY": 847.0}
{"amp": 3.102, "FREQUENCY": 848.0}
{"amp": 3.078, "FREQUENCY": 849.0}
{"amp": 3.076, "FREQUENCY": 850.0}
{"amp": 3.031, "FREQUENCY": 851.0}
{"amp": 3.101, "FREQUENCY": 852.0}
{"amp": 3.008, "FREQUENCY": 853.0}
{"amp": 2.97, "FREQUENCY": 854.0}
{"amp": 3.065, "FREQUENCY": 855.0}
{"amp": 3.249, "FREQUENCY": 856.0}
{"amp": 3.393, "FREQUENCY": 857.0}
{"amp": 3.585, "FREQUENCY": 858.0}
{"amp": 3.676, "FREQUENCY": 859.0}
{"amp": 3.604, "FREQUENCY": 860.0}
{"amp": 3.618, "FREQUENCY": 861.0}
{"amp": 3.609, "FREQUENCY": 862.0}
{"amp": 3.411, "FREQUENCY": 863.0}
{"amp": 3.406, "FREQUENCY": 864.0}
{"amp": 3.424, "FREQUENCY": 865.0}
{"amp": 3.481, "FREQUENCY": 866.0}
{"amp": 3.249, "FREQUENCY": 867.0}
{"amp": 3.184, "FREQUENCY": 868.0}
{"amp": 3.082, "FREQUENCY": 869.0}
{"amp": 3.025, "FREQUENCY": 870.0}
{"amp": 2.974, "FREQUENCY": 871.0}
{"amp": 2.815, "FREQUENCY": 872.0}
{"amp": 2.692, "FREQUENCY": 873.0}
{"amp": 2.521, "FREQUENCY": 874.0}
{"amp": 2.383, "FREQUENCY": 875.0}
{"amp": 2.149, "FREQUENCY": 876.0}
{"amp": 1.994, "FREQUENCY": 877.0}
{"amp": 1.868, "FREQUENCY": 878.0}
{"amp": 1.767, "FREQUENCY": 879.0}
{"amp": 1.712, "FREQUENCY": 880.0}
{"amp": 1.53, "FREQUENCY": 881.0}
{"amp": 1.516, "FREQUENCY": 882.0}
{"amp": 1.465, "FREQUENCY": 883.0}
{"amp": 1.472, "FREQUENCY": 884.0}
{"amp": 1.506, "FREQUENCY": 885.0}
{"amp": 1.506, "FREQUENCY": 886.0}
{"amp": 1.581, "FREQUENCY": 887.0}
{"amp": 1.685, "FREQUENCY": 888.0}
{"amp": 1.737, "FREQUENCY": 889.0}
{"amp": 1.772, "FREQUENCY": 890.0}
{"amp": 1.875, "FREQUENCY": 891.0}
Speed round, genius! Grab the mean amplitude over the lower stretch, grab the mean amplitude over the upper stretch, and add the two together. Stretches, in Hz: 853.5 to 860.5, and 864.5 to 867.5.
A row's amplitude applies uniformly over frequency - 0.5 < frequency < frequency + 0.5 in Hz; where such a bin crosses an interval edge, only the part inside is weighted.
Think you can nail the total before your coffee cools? 6.75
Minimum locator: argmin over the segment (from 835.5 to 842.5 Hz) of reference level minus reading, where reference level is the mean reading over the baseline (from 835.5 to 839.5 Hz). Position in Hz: 838.0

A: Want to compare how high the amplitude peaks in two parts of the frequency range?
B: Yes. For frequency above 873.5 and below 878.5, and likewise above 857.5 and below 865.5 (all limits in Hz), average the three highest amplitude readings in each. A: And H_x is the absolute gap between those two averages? 1.3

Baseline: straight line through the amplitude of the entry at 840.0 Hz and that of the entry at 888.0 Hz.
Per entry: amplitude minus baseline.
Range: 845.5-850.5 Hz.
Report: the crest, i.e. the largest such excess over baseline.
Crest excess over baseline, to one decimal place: 0.4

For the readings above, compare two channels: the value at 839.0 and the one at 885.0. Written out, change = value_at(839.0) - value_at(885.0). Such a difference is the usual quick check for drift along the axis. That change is 1.6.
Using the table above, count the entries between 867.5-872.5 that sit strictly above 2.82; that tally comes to 4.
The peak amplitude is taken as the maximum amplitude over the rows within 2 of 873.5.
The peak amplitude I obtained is 2.815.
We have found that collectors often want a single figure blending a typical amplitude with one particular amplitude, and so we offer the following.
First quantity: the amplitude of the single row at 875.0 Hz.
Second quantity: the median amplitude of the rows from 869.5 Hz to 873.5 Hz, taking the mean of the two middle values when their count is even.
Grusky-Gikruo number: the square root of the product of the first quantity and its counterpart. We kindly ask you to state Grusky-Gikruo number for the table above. 2.63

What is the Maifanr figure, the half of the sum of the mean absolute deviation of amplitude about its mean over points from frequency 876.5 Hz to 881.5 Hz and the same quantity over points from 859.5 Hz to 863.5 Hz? 0.10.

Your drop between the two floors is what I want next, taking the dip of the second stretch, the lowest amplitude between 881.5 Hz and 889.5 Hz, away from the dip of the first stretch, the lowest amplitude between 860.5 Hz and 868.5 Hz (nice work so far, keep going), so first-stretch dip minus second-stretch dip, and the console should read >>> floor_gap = 1.72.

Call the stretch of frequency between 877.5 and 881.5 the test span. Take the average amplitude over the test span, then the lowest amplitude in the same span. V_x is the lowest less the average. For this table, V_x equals -0.19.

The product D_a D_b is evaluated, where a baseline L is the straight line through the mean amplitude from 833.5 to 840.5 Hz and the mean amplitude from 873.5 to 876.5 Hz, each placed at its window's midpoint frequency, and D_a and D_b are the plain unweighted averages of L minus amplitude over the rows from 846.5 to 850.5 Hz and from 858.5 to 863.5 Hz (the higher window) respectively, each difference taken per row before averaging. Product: 0.31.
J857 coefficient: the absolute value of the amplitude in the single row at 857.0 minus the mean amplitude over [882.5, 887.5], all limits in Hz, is 1.9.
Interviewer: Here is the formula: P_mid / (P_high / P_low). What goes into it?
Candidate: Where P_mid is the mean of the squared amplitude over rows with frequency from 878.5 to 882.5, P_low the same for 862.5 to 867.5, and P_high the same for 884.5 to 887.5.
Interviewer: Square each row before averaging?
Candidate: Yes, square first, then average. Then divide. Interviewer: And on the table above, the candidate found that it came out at 13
